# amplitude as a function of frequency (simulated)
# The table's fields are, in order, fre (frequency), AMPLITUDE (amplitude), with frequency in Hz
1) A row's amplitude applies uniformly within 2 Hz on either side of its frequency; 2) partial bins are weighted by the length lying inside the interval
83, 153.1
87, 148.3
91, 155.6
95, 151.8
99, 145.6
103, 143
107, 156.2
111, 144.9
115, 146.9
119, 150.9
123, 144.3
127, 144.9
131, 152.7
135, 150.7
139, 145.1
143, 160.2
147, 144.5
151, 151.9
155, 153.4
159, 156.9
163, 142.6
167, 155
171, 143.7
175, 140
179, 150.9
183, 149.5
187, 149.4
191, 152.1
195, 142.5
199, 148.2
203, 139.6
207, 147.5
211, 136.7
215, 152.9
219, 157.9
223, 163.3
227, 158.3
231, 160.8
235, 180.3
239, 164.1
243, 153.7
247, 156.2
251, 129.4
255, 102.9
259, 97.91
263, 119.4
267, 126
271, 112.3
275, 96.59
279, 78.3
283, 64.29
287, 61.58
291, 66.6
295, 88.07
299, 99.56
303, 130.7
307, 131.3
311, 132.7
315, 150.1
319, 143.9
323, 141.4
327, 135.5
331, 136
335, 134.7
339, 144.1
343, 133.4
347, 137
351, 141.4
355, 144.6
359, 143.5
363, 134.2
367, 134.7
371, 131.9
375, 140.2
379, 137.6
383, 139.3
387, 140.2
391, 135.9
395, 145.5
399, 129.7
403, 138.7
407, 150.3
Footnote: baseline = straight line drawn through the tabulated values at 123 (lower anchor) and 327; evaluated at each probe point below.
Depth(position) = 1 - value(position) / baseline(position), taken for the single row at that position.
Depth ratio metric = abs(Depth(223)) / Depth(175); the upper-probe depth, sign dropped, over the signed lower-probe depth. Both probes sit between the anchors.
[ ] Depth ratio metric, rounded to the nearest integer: 12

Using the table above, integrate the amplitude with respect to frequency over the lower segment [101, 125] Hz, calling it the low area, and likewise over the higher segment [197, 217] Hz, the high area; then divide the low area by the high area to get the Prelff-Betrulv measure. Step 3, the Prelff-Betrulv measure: 1.2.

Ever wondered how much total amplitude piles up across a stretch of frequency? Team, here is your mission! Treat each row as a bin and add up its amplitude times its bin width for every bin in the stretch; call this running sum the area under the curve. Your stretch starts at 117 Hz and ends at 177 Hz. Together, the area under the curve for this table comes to 8947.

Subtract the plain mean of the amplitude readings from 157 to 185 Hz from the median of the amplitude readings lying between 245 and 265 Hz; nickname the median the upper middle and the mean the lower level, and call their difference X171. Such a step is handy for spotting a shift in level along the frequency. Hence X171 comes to -29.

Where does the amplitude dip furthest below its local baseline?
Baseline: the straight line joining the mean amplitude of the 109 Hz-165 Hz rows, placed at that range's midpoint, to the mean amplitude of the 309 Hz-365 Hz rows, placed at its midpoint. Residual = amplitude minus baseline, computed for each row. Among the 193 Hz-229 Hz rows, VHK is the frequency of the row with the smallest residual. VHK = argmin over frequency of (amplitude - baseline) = 211 Hz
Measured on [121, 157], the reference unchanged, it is 123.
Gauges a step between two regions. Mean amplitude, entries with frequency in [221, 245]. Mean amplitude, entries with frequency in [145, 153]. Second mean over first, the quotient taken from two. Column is 1.09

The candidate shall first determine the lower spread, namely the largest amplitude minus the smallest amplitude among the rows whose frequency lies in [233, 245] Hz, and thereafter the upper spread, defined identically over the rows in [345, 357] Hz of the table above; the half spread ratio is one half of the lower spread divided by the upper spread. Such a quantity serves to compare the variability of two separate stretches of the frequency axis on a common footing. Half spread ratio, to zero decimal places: 2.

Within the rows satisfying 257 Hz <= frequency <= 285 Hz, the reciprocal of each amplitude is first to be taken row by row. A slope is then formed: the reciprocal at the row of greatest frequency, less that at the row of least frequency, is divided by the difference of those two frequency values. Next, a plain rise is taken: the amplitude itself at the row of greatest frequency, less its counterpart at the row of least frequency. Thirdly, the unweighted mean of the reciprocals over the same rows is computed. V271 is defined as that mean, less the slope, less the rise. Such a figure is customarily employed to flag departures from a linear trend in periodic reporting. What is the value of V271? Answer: 34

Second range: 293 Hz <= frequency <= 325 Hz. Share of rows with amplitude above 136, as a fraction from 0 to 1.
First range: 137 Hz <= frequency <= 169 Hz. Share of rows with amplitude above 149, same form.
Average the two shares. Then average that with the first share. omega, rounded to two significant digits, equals 0.56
